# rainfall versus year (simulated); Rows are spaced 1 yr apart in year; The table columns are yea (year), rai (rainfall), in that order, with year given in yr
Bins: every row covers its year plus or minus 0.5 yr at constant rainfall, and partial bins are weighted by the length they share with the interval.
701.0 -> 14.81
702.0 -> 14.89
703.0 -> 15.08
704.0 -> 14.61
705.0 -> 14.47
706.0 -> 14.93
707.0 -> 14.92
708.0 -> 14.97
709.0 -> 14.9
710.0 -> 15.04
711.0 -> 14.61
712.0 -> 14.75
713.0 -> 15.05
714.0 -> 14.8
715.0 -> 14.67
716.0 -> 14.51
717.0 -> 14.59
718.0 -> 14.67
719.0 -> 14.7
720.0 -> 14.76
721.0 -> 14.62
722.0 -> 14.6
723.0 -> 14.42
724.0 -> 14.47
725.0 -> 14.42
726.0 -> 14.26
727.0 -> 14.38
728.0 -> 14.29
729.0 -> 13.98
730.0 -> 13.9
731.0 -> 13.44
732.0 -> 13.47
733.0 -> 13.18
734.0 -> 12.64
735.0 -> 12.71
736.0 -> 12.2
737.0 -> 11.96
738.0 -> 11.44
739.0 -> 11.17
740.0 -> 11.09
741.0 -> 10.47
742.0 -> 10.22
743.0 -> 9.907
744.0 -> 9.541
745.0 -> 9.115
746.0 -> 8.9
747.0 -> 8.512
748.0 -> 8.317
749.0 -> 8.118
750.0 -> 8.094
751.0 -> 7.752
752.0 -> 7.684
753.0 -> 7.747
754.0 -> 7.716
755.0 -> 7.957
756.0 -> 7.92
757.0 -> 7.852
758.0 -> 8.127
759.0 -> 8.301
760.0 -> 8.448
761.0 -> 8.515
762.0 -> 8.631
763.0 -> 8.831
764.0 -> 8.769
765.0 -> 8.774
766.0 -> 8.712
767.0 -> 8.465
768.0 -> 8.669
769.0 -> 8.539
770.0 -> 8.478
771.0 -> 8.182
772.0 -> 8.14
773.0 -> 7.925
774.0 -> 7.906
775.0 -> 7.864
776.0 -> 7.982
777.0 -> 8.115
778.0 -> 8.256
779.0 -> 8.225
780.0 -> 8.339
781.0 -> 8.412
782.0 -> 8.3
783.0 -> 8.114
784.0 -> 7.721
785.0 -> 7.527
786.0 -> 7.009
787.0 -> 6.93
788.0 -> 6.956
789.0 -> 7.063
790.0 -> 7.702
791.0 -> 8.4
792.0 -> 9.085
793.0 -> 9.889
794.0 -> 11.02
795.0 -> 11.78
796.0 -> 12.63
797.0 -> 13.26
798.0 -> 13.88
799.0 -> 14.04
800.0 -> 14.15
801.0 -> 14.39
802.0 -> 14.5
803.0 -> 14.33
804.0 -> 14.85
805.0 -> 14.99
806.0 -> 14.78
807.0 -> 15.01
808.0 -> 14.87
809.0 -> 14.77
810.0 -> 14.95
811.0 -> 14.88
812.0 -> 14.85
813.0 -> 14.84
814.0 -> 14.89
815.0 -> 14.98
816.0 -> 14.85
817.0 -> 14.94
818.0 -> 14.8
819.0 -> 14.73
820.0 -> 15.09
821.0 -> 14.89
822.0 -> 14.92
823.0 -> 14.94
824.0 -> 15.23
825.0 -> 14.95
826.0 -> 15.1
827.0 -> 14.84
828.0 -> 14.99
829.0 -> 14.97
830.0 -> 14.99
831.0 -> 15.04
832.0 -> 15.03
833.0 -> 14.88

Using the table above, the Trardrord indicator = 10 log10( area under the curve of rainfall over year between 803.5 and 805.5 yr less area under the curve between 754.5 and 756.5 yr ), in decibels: 11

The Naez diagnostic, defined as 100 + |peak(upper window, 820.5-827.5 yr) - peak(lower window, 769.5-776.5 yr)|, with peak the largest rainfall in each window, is 107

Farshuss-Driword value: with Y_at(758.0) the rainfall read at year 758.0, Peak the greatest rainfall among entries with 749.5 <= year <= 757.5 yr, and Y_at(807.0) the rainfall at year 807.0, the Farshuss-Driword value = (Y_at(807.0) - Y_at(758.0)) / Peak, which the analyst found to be 0.9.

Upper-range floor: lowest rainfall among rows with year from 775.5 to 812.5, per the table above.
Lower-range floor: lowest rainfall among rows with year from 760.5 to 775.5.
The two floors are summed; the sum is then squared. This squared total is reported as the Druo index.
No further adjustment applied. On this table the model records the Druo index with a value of 219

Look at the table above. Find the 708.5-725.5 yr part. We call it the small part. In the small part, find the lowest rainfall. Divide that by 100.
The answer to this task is 0.14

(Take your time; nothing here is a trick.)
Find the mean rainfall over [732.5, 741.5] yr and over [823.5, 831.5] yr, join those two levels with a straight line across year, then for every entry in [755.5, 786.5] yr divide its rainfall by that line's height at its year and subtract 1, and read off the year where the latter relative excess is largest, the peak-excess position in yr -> 763.0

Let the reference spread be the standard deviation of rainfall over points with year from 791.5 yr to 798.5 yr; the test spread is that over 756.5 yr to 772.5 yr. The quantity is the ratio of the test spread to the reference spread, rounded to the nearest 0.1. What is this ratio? 0.2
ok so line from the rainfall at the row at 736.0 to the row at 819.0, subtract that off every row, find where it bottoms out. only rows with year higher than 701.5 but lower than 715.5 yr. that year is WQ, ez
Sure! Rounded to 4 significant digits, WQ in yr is 715.0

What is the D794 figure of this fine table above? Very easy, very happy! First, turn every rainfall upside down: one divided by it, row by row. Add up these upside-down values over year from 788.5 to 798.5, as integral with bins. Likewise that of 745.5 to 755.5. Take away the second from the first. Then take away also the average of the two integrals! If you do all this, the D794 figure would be -1.4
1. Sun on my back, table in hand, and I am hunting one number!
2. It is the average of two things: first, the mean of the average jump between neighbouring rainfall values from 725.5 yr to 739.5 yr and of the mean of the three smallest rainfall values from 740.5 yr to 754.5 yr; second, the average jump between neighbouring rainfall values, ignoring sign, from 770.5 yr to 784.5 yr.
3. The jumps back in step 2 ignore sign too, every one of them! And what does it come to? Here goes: 2.06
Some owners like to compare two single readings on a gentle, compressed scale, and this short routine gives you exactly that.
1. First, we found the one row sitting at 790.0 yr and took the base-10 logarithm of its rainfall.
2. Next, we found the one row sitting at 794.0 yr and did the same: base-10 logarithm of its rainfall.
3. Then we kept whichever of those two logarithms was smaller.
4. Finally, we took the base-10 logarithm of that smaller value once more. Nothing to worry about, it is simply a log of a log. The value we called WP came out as -0.052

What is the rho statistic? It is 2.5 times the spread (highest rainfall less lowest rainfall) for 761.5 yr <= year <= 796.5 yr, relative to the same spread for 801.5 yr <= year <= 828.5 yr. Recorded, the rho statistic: 15.8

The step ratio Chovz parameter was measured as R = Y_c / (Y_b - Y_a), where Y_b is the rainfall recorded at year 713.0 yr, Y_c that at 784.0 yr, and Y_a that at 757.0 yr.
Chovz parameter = 1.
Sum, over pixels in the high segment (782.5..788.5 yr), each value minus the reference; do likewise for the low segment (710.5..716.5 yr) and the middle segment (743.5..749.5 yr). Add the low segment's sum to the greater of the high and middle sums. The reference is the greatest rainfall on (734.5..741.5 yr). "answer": -12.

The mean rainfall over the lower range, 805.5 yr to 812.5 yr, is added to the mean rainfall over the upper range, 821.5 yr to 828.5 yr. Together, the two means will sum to 30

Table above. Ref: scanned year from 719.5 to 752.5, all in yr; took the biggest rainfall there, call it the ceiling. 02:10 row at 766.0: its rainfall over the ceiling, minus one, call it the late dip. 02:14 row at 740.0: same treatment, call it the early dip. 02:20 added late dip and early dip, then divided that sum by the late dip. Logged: 1.61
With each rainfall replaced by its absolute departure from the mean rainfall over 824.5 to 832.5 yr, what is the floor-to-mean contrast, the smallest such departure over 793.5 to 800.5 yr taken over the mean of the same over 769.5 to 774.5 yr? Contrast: 0.1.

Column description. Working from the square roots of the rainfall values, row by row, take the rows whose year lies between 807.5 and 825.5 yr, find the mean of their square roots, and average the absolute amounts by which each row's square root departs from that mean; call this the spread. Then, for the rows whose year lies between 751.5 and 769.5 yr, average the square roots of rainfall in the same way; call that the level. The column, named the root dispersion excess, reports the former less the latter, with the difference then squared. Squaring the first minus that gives 8.2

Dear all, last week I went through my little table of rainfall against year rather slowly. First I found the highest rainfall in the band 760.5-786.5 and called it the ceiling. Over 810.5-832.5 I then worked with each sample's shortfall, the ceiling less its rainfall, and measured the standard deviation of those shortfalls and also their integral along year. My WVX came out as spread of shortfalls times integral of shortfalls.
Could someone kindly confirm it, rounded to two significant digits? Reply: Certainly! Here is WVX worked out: -15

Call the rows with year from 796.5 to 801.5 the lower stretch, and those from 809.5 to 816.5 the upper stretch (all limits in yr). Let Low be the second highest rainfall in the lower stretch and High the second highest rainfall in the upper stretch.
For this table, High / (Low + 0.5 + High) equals 0.505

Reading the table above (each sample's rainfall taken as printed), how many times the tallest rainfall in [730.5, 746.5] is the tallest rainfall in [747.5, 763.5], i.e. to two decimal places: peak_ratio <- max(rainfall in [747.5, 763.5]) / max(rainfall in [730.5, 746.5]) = 0.66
